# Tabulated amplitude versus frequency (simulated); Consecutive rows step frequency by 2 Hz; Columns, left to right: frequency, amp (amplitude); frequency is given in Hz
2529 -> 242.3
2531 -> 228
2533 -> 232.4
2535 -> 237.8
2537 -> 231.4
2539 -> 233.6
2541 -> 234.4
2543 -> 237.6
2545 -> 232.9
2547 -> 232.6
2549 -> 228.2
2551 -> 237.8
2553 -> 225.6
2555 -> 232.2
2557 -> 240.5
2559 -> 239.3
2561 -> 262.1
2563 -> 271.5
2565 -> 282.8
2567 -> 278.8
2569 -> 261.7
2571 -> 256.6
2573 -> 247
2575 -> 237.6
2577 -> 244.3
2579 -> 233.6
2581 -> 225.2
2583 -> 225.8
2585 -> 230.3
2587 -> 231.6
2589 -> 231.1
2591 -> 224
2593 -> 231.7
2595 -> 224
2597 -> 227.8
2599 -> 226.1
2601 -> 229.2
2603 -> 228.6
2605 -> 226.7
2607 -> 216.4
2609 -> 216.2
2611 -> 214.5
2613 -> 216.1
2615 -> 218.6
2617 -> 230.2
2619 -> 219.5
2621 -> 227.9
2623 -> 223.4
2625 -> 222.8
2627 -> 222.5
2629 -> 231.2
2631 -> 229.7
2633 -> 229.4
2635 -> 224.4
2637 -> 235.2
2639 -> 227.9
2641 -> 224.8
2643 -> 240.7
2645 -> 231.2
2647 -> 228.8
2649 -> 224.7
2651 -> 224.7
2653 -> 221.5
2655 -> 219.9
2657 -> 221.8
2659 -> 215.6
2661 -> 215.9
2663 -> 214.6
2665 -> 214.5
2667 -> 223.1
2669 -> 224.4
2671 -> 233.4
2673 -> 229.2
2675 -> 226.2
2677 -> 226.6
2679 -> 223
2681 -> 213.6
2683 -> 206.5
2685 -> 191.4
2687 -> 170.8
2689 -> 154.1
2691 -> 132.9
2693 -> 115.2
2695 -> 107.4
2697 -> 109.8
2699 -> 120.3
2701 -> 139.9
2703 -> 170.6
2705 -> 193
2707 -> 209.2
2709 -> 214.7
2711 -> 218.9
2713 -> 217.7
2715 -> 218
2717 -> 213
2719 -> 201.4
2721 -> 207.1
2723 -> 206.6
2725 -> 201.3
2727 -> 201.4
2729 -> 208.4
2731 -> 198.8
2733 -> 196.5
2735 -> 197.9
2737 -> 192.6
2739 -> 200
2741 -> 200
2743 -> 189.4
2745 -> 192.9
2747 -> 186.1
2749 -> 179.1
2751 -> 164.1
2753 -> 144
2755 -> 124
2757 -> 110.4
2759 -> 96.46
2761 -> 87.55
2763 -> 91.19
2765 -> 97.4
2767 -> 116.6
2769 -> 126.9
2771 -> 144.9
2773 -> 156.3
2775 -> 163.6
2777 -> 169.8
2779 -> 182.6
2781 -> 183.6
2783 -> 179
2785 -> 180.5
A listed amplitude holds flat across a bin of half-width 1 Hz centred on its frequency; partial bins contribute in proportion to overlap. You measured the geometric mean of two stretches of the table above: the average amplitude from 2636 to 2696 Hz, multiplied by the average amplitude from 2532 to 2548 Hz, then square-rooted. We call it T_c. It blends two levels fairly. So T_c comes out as 221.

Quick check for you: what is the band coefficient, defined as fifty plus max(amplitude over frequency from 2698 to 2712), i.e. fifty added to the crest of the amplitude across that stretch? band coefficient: 269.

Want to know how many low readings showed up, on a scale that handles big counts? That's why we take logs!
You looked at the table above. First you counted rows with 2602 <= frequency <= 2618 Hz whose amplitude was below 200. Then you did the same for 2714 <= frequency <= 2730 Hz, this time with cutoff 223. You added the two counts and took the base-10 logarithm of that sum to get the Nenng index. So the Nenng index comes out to 0.90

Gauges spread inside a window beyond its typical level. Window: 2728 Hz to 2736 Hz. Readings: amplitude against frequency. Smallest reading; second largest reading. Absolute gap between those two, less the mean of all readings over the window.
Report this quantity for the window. -198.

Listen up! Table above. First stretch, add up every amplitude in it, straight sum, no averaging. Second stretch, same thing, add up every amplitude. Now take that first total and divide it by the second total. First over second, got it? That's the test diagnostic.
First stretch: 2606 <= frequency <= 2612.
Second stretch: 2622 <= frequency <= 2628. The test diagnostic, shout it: 0.97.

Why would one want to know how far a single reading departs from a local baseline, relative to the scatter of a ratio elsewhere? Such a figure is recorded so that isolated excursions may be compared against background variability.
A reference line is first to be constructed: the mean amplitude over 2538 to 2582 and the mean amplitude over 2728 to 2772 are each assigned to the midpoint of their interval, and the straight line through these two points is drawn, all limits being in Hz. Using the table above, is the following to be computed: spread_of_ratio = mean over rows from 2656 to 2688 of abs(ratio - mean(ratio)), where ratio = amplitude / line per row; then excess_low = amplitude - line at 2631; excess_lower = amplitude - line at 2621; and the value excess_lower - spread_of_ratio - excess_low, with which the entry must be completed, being -6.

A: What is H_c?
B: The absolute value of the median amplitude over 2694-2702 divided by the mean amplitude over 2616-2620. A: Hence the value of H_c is 0.51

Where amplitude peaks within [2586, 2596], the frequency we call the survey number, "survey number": 2593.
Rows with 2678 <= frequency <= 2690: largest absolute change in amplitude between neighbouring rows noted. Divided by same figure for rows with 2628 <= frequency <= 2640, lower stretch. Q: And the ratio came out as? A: 1.9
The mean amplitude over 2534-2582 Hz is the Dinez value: 244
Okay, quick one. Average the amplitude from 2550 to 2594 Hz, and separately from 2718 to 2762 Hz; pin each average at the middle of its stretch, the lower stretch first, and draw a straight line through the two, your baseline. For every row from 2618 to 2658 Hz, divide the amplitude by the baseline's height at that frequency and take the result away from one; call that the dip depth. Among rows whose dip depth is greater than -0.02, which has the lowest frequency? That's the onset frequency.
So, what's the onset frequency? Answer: 2619 Hz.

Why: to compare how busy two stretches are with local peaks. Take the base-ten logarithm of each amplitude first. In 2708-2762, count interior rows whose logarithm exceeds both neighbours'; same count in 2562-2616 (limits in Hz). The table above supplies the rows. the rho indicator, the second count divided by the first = 1.00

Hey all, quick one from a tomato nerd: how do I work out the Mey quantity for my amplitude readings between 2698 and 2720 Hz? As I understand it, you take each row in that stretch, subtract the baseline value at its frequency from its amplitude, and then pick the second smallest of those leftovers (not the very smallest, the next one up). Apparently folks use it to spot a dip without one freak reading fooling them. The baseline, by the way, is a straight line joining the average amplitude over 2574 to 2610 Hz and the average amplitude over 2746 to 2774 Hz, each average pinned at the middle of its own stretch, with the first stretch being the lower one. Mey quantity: -25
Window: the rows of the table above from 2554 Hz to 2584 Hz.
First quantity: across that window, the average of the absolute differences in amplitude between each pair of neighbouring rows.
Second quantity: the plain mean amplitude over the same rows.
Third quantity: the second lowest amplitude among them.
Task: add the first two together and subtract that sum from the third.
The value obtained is -32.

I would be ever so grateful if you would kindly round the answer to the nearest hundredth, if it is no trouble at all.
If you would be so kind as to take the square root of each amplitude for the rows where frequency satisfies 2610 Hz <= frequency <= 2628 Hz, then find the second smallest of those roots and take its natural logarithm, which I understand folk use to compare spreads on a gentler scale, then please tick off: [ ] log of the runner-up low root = 2.69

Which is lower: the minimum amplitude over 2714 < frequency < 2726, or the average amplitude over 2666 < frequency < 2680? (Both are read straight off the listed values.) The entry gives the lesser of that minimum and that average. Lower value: 201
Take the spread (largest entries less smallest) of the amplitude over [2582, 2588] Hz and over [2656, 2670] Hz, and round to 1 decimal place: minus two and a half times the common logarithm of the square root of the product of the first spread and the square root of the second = -1.6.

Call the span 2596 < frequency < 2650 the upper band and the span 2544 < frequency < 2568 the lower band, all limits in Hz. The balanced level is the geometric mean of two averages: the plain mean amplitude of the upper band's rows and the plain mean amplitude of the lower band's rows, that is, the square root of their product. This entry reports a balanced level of 236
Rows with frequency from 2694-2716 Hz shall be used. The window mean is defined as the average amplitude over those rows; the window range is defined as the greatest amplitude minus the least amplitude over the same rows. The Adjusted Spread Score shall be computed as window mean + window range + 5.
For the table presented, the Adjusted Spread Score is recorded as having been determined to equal 291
